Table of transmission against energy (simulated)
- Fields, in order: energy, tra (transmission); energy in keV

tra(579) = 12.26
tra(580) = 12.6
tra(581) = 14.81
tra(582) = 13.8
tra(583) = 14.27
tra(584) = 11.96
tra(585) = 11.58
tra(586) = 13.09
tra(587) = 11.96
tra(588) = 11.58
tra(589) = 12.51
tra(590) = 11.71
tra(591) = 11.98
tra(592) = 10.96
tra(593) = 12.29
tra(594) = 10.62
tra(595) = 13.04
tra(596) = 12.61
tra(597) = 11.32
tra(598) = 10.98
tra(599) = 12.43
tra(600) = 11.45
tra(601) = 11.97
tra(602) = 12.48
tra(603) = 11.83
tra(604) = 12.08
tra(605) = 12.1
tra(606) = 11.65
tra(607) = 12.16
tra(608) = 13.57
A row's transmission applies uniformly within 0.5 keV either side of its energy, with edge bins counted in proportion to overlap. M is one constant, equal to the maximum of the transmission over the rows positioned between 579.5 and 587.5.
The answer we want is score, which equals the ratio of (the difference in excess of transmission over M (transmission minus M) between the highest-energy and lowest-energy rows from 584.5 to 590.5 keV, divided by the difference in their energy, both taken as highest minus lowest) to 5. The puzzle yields 0.01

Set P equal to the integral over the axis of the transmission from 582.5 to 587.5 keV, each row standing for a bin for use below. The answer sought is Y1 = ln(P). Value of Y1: 4.14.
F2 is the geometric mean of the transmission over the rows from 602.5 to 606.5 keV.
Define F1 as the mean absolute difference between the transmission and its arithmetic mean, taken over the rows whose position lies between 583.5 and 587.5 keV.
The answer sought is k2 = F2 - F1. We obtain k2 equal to 11.44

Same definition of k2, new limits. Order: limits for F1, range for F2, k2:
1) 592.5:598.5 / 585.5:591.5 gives 11.29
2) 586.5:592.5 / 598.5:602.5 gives 11.71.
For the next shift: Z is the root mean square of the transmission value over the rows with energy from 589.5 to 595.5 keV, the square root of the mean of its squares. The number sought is 11.8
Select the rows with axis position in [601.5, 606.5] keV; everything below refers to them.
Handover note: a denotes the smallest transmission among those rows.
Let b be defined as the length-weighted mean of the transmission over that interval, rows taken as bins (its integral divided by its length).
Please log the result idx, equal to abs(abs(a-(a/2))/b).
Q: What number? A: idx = 0.484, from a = 11.65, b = 12.0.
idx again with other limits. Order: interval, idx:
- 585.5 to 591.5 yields 0.477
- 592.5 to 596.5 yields 0.437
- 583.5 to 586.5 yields 0.474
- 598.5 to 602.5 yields 0.474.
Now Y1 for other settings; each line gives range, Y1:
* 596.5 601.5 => 4.06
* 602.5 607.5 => 4.09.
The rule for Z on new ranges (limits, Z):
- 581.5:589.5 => 12.6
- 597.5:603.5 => 11.9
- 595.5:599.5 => 11.9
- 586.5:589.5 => 12.0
